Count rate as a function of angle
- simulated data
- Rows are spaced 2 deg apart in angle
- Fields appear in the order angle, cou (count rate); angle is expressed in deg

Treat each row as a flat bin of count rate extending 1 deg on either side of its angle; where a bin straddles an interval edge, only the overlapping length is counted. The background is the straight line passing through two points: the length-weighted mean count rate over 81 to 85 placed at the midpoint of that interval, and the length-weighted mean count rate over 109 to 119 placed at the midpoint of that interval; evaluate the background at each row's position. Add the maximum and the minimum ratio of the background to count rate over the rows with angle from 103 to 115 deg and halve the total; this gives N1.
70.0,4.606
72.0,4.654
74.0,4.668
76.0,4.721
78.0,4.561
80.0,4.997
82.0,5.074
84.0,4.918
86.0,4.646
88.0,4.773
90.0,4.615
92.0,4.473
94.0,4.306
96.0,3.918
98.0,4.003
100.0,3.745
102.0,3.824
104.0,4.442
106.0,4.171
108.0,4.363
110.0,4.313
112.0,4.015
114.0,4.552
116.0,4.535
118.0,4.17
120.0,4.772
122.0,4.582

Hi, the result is 1.02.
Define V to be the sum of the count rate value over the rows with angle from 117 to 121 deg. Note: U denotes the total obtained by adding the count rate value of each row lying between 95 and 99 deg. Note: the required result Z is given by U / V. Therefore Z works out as 0.89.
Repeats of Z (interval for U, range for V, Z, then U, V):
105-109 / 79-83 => 0.85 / 8.5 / 10.1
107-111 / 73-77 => 0.92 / 8.7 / 9.4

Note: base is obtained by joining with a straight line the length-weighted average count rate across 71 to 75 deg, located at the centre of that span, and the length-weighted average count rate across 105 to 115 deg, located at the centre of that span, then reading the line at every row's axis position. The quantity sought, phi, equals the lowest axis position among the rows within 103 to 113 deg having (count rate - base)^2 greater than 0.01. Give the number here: 106.0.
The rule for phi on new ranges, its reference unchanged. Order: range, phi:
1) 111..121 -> 112.0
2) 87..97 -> 88.0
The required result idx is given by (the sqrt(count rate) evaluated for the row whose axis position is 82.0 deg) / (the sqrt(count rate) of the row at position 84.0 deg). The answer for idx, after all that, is 1.02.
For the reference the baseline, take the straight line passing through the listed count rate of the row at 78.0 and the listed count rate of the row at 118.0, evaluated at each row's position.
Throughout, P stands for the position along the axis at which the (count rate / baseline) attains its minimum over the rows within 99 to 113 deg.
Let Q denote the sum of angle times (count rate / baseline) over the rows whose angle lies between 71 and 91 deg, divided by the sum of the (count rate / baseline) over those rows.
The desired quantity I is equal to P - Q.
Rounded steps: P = 100.0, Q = 81.1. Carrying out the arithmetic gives 18.9 deg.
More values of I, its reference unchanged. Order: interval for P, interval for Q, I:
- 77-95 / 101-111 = -12.1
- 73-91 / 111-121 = -38.1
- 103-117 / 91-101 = 16.2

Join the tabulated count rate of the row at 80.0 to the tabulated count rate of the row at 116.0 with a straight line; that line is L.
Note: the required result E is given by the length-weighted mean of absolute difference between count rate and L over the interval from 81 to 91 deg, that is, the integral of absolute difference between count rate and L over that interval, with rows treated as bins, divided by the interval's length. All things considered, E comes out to 0.16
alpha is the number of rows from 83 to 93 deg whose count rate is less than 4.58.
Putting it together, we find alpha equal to 1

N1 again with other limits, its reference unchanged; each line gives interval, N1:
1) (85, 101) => 1.13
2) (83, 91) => 1.04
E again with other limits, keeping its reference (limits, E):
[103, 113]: 0.38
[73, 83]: 0.26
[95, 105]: 0.75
